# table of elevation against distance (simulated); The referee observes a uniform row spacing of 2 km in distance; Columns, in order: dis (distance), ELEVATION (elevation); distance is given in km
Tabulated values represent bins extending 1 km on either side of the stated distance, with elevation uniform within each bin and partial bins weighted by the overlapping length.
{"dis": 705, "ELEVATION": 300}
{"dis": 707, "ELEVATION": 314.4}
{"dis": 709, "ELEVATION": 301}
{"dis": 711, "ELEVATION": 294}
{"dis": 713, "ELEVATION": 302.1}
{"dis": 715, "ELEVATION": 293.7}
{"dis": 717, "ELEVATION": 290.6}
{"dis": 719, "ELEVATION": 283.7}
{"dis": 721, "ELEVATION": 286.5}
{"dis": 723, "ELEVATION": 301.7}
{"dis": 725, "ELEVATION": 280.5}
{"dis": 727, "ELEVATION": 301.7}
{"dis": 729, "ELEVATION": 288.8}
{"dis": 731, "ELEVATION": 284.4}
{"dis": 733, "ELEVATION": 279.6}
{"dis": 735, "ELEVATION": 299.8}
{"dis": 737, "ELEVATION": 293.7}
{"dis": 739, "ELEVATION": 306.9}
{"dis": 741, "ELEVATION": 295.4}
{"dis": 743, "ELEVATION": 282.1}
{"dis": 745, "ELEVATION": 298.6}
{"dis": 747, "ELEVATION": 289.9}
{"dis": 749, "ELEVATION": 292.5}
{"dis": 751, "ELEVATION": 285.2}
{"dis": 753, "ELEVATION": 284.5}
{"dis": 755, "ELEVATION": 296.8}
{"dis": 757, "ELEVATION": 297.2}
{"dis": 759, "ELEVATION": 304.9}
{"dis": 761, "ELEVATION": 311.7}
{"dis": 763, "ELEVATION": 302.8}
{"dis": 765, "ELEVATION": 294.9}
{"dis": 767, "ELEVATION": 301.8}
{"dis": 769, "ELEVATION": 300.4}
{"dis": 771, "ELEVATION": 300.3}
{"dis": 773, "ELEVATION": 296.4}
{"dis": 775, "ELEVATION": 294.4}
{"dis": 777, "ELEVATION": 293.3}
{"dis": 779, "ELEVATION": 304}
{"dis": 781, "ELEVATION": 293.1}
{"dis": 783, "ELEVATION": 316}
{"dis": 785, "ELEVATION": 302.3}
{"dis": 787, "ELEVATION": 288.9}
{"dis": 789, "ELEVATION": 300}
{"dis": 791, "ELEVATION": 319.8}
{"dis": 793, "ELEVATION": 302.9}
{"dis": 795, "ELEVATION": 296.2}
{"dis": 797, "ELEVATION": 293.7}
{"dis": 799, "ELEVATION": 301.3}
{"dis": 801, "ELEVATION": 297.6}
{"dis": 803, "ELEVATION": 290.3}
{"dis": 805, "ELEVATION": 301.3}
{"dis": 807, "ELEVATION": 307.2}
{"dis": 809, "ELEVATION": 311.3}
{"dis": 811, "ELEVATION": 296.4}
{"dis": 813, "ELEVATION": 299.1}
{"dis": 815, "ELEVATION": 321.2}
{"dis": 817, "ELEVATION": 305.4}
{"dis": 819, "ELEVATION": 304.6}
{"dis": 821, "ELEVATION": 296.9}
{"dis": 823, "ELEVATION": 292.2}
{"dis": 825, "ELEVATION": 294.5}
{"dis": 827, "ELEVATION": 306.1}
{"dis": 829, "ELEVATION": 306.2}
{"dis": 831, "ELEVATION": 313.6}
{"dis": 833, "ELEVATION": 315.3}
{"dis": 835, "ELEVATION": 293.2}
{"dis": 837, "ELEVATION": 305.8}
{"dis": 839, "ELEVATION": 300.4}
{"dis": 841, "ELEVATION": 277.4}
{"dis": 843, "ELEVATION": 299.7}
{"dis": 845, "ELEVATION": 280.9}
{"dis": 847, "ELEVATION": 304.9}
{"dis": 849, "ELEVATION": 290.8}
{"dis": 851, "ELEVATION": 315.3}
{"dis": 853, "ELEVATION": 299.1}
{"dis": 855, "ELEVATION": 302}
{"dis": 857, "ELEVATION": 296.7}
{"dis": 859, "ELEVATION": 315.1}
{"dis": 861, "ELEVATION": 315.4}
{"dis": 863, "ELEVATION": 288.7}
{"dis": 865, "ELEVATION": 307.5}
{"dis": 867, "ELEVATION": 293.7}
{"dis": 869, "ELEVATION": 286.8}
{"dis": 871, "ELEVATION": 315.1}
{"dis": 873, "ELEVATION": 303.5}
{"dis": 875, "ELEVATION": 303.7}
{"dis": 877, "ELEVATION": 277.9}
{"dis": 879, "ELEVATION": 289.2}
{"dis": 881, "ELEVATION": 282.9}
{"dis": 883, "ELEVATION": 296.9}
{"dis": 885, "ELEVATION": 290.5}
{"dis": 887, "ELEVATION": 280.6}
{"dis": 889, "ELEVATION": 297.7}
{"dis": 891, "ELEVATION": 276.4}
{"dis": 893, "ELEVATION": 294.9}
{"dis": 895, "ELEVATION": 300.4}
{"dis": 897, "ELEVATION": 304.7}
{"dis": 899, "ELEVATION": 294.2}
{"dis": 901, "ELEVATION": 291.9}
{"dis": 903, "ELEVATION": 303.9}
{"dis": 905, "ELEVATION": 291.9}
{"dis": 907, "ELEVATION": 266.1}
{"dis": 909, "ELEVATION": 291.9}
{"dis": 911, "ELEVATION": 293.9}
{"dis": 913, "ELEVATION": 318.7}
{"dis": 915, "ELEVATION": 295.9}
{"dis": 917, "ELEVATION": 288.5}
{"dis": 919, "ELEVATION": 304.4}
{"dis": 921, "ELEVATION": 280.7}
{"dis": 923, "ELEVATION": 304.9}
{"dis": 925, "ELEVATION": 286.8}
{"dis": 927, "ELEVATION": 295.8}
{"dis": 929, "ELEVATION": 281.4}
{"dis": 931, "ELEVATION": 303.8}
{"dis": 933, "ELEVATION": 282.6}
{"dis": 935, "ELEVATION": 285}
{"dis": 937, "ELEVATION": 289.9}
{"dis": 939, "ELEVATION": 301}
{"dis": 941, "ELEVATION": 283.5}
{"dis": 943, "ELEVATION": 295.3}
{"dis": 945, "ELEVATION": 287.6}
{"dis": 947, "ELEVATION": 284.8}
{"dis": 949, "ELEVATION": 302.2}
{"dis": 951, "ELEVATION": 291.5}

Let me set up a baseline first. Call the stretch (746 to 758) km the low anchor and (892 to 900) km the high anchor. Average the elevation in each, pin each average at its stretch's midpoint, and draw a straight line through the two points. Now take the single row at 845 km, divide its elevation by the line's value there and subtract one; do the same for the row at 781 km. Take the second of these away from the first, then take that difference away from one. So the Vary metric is 1.05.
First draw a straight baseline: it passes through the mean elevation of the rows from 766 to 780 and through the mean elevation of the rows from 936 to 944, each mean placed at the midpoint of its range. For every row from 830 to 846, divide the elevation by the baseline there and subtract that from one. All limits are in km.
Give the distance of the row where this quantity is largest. 841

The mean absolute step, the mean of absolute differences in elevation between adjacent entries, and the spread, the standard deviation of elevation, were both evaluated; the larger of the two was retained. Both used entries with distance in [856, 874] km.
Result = 15.6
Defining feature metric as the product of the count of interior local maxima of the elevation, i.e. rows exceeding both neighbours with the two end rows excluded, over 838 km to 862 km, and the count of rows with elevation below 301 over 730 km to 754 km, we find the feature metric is 44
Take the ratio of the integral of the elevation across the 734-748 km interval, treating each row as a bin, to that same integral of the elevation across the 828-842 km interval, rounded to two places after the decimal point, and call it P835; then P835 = 0.98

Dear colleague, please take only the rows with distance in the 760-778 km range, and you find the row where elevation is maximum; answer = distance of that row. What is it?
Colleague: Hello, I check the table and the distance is 761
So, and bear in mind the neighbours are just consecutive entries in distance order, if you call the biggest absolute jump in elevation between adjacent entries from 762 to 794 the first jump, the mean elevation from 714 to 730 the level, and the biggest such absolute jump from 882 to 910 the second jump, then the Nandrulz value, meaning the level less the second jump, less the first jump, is 242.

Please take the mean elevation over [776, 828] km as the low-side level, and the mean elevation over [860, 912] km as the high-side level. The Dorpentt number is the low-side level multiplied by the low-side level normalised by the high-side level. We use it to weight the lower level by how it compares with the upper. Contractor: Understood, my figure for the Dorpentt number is 309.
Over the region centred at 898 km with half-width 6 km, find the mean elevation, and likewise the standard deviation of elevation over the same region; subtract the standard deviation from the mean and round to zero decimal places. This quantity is 293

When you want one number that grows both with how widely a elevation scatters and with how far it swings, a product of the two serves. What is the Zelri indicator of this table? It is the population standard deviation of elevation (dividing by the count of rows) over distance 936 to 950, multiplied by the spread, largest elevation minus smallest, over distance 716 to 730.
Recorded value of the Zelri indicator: 149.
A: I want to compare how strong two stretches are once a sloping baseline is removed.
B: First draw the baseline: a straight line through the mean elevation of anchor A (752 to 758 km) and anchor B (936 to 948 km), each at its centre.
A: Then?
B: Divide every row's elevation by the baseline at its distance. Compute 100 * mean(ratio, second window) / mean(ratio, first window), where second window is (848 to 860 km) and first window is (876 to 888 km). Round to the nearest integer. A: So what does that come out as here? 106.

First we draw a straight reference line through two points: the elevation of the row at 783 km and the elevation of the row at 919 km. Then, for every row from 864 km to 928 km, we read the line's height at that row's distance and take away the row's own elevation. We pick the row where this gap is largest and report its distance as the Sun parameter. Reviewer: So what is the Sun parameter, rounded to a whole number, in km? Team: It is 907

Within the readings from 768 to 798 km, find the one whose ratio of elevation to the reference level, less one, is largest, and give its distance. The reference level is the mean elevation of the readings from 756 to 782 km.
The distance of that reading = 791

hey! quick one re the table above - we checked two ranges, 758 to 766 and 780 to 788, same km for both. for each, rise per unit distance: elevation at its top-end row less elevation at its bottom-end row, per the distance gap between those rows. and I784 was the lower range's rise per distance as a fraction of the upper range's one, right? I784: 2.4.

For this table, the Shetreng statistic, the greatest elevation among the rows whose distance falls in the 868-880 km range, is 315.1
